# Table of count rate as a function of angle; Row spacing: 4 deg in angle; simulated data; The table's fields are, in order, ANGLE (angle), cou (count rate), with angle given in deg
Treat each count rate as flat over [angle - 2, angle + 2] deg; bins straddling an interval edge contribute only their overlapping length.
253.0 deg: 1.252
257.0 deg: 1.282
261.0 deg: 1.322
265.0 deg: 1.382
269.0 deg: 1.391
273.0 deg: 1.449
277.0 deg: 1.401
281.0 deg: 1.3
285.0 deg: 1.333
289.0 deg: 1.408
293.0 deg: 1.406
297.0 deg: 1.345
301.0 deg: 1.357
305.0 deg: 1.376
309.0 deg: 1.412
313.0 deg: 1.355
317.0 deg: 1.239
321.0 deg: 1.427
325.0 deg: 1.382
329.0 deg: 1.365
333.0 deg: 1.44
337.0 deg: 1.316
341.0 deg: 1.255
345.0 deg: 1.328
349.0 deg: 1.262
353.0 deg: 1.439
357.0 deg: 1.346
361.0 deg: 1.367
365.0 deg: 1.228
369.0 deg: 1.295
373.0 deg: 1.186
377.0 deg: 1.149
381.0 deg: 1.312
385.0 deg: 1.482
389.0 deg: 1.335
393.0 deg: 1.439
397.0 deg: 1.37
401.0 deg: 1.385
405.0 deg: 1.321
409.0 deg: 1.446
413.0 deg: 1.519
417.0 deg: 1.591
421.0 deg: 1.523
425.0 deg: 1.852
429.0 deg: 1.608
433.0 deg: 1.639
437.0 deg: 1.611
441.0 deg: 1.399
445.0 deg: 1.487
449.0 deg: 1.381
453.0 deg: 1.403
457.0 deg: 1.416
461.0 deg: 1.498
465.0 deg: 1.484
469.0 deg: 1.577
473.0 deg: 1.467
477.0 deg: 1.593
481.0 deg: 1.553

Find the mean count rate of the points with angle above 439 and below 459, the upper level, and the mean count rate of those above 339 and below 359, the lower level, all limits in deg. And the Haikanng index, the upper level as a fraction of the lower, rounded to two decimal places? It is 1.07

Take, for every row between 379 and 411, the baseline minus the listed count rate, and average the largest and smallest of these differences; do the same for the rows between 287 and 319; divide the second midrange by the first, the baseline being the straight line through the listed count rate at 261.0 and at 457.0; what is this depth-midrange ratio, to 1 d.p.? -1.2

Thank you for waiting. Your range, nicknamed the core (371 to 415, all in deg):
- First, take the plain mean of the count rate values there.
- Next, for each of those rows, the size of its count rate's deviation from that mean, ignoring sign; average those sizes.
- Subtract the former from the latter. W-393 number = -1.27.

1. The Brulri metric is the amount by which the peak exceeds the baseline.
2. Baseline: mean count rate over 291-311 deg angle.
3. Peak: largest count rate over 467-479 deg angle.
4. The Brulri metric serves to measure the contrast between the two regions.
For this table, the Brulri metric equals 0.2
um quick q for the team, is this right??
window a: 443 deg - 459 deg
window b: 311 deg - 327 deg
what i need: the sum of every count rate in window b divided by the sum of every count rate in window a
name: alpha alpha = 0.95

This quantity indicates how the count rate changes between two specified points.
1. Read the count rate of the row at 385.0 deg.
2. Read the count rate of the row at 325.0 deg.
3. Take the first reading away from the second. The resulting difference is -0.10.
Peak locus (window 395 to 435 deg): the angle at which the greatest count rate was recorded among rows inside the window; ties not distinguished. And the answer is 425.0 deg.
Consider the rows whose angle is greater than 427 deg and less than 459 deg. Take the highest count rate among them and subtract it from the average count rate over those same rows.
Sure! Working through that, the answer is -0.15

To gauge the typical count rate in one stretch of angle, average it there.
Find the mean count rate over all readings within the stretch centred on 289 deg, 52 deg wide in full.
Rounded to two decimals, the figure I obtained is 1.38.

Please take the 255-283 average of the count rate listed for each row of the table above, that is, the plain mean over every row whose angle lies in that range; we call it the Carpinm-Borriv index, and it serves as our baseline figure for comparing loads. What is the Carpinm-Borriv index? 1.36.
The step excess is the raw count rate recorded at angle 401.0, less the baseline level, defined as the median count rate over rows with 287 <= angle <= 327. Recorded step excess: 0.01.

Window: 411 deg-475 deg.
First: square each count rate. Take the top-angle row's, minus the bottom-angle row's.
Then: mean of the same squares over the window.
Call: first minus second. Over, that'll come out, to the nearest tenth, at -2.5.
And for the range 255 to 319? -2.0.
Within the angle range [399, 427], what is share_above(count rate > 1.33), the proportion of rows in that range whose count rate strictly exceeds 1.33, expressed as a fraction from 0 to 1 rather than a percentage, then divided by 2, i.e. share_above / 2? 0.43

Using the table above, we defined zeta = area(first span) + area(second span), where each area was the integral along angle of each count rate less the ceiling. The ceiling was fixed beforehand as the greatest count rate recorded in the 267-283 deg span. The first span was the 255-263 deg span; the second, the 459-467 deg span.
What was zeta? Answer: -0.8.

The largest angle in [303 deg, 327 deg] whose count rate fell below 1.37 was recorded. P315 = 317.0 deg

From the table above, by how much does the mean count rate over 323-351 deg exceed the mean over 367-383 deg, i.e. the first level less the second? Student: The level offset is 0.10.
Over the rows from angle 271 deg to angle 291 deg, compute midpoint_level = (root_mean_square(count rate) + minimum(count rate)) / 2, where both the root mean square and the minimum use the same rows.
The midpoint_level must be 1.34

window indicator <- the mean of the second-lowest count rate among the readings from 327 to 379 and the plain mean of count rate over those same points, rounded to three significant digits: 1.25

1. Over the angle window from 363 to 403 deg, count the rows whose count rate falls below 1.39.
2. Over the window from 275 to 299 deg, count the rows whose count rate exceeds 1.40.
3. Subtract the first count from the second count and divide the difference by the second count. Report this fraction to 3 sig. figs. -1.67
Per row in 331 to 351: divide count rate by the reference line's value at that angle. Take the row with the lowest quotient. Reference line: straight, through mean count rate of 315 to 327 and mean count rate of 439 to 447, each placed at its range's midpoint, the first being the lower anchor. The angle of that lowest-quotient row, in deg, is 341.0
